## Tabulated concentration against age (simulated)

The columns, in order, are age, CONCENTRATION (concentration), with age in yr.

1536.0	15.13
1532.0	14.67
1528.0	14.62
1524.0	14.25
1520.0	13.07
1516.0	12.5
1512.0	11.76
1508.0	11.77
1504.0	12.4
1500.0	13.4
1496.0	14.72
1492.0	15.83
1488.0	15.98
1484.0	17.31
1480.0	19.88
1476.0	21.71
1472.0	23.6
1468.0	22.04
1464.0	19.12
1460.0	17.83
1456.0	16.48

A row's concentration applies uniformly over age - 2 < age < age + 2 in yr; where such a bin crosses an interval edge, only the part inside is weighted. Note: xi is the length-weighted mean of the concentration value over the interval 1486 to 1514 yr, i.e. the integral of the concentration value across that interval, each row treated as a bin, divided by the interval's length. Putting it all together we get 14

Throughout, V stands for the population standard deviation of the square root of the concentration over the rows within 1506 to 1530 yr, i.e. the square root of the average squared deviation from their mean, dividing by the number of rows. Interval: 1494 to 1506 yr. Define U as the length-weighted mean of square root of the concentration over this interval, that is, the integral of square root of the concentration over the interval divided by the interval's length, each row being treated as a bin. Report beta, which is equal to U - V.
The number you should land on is 3.5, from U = 3.7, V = 0.154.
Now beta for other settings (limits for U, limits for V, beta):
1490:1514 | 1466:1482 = 3.5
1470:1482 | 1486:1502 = 4.5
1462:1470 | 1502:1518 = 4.5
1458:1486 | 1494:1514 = 4.3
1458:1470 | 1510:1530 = 4.3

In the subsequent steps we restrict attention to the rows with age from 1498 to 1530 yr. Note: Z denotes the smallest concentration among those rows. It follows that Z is 11.76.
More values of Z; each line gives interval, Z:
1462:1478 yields 19.12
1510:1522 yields 11.76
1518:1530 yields 13.07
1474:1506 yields 12.4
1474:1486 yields 17.31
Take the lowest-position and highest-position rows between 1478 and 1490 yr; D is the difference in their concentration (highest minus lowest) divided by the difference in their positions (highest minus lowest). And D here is -0.5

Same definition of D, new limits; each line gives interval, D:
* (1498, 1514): -0.1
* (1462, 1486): -0.1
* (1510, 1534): 0.1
